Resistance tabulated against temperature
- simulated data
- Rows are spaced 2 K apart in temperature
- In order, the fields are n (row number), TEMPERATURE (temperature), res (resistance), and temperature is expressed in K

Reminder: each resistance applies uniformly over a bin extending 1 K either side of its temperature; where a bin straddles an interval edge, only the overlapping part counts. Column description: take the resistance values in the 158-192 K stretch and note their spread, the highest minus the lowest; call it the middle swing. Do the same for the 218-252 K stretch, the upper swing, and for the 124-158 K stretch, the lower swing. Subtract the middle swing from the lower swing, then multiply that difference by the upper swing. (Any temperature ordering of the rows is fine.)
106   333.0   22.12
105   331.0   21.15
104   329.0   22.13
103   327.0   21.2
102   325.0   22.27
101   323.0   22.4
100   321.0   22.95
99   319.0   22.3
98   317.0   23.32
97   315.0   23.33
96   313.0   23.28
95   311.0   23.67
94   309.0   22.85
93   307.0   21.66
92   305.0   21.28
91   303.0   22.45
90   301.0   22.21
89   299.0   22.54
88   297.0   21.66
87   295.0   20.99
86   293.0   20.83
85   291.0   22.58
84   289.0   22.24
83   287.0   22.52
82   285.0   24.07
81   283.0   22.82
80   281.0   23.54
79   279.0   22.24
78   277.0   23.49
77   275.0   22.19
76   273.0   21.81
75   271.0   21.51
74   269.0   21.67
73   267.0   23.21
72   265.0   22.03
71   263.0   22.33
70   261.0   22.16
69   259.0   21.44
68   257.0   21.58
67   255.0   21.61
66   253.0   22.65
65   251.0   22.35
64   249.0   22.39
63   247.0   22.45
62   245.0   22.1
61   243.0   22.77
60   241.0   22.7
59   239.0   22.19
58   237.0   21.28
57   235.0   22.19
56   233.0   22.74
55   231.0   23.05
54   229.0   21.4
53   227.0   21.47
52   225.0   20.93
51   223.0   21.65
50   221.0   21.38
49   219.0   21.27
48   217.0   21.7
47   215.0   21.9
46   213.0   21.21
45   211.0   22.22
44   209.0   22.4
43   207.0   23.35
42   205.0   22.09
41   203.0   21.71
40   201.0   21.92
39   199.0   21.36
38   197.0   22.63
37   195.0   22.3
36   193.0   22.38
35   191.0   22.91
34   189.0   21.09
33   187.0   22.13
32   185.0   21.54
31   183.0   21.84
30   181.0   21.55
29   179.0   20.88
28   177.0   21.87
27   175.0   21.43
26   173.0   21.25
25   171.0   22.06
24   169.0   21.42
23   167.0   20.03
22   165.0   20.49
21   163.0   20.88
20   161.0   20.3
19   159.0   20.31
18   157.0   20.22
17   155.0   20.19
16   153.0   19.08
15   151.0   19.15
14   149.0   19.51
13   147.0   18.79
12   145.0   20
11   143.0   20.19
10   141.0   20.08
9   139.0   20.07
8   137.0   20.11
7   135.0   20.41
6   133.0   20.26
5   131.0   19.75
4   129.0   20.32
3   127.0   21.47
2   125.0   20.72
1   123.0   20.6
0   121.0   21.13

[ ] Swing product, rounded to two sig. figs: -0.42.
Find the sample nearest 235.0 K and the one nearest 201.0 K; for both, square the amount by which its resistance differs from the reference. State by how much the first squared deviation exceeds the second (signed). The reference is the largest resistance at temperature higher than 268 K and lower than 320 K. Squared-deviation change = -1.1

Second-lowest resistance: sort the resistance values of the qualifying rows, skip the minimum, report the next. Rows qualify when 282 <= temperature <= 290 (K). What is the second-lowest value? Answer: 22.52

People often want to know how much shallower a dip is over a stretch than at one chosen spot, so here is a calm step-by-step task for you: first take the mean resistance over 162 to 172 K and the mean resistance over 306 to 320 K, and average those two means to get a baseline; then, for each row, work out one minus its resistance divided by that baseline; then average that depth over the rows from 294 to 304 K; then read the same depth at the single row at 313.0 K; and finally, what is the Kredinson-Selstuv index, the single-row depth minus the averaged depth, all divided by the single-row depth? 1.0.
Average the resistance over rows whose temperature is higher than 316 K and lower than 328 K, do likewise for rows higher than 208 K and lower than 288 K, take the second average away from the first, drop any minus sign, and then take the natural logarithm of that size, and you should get -1.4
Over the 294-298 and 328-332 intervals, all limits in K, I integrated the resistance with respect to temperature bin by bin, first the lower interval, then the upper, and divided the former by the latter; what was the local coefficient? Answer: 0.985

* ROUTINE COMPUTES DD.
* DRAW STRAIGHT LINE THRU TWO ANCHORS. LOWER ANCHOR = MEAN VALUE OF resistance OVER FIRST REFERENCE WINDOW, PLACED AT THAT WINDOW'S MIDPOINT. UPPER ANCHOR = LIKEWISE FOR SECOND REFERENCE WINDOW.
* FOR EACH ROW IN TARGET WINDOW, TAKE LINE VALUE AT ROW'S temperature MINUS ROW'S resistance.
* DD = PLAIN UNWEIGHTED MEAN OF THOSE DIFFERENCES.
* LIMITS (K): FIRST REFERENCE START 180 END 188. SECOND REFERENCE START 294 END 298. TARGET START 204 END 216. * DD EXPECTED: -0.5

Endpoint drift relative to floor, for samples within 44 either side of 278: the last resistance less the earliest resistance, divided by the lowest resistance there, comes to 0.036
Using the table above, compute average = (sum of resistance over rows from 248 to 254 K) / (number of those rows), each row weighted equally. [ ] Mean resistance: 22.5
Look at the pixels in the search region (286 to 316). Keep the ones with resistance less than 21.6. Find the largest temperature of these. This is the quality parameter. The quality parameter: 305.0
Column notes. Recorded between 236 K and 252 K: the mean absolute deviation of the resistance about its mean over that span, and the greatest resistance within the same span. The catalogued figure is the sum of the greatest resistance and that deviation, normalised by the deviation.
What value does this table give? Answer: 73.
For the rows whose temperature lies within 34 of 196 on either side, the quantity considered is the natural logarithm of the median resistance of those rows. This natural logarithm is 3.07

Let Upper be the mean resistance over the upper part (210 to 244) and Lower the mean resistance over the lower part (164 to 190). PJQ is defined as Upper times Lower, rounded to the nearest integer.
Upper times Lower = 467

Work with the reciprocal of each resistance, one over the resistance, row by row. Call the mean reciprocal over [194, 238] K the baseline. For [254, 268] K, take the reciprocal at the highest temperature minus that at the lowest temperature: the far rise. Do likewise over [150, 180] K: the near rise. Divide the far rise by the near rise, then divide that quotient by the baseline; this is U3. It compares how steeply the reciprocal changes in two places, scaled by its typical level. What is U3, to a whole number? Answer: 16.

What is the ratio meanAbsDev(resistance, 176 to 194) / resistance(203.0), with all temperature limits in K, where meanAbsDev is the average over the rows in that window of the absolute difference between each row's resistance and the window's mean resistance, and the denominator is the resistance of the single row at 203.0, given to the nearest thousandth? 0.022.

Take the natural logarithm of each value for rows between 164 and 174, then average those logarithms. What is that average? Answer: 3.05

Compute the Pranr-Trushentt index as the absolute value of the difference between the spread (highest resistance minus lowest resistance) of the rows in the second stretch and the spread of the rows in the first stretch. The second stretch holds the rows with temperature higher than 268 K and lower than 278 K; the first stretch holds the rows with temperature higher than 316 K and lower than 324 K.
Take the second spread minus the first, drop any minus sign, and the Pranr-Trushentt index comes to 1.0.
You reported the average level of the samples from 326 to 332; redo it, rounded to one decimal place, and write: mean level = 21.5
